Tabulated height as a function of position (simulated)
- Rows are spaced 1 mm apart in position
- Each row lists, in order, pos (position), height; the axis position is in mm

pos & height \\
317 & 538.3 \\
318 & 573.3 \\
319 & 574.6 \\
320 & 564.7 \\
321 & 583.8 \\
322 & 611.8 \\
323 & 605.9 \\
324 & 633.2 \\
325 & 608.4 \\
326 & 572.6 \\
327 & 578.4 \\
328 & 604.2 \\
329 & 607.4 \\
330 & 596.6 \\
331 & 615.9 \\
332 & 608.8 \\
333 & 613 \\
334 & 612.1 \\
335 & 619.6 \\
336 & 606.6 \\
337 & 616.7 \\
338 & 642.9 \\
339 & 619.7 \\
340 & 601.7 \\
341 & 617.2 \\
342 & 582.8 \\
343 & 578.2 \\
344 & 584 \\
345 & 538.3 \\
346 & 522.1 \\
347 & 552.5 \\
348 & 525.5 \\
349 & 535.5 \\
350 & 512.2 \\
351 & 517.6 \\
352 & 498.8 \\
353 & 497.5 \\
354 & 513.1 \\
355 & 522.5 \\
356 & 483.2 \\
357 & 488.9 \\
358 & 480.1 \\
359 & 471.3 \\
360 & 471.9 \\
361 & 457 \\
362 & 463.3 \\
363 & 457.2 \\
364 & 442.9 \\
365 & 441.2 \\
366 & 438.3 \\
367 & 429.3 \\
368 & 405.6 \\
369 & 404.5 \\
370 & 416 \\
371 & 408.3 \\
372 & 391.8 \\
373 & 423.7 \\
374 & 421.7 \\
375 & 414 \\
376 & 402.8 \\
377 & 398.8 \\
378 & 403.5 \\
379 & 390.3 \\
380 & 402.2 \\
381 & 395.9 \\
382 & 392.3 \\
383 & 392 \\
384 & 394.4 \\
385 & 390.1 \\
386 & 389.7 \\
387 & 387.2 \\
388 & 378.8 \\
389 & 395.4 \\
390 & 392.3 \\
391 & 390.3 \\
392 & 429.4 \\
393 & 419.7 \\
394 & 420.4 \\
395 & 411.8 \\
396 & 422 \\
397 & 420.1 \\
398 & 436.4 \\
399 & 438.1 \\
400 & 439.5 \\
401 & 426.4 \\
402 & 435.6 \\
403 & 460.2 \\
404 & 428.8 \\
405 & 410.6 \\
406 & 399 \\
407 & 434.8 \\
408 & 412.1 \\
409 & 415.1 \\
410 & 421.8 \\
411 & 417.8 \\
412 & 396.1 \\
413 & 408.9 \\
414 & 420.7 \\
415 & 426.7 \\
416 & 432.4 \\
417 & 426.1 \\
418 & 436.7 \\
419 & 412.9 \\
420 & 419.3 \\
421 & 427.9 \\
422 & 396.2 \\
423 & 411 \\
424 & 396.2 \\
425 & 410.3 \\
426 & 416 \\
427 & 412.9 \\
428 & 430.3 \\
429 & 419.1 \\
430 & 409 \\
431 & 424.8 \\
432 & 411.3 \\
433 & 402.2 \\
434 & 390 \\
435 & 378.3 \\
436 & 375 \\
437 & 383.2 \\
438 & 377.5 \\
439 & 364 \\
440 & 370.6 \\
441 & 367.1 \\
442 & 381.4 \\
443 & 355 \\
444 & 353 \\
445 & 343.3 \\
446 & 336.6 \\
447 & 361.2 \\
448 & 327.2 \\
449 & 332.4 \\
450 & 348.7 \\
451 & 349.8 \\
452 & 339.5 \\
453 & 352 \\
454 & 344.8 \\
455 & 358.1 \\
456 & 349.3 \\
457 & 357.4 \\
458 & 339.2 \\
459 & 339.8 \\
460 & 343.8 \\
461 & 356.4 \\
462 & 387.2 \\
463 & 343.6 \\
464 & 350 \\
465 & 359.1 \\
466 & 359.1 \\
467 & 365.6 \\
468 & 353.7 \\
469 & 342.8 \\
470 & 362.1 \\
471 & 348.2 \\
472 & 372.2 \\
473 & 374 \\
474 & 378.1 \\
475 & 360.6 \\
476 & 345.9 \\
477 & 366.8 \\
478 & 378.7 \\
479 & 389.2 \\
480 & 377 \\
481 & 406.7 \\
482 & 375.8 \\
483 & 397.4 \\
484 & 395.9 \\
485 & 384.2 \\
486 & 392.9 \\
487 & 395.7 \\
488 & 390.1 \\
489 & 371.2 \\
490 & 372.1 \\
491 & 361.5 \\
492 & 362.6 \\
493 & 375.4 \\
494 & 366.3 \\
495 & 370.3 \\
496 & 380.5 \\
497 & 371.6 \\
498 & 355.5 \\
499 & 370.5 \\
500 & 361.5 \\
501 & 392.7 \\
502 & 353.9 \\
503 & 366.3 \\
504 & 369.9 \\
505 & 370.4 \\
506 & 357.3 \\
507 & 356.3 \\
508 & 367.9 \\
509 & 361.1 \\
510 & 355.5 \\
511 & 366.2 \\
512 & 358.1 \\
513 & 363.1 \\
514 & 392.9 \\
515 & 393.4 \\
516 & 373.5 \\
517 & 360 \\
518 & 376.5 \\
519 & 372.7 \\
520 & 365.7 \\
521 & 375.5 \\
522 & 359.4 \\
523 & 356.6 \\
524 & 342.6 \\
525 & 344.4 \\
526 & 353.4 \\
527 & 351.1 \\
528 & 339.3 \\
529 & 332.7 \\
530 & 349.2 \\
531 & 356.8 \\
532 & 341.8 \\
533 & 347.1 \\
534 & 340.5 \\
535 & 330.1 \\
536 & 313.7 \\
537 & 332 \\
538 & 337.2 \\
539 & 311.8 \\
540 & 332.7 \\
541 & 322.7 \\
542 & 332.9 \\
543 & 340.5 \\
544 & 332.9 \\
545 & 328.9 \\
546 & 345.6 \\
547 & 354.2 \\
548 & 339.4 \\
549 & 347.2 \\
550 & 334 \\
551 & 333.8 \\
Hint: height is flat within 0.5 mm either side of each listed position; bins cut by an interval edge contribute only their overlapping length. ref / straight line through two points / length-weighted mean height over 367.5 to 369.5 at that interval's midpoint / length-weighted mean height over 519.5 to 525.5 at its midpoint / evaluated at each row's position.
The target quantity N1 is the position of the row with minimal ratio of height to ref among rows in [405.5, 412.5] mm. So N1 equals 412 mm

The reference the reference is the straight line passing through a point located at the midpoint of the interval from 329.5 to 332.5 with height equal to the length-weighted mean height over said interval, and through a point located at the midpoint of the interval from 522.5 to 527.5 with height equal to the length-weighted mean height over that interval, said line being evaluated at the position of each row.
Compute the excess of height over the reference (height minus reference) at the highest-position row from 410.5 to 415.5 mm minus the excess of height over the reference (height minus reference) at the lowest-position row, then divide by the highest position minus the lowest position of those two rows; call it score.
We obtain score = 4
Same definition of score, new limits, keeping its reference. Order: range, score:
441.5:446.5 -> -10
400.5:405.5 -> -3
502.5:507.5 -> -1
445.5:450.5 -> 4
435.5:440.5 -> 0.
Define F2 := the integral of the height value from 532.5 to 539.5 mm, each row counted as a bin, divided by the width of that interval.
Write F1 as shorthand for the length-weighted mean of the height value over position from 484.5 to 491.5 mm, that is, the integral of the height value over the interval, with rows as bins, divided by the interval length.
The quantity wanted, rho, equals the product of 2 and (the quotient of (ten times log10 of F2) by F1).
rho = 0.132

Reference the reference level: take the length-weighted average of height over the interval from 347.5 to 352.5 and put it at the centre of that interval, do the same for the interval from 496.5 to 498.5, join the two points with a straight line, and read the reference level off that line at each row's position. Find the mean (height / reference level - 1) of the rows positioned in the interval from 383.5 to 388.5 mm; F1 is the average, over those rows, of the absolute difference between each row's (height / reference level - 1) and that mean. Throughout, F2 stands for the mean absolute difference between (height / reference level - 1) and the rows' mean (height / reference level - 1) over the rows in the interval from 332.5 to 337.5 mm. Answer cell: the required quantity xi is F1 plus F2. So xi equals 0.015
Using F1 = 0.006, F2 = 0.0086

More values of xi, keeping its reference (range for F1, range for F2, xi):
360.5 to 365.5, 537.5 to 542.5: 0.040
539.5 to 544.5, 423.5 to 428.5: 0.037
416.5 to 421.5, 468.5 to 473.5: 0.046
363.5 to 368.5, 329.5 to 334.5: 0.032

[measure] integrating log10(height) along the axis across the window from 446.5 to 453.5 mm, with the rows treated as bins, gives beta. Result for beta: 17.8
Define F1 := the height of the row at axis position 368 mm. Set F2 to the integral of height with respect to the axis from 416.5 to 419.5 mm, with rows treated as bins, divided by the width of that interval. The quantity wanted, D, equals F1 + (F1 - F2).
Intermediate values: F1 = 405.6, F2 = 425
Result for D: 386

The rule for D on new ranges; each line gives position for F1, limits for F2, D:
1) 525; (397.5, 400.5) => 251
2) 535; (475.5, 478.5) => 296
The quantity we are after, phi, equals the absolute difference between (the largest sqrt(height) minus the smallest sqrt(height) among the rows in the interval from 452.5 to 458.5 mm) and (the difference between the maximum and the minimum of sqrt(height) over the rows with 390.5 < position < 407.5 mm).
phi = 1.19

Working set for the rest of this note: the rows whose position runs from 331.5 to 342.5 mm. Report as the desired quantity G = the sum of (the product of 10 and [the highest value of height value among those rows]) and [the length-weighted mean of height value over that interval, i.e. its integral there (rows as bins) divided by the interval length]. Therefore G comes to 7042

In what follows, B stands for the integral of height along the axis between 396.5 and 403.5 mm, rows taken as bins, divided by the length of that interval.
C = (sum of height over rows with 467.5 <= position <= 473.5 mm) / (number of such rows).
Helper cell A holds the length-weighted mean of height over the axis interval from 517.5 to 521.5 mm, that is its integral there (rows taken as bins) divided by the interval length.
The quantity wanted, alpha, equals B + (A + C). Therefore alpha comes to 1168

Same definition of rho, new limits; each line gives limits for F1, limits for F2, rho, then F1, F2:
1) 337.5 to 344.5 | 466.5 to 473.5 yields 0.085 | 604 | 360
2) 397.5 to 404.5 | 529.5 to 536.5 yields 0.116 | 438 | 340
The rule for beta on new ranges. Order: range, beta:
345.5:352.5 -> 19.0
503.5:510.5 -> 17.9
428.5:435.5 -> 18.2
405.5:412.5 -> 18.3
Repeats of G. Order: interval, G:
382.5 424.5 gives 5017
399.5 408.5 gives 5029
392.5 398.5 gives 4786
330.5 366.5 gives 6967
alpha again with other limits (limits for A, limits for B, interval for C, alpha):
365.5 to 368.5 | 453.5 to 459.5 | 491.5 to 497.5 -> 1144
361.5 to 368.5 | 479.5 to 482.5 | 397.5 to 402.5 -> 1261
